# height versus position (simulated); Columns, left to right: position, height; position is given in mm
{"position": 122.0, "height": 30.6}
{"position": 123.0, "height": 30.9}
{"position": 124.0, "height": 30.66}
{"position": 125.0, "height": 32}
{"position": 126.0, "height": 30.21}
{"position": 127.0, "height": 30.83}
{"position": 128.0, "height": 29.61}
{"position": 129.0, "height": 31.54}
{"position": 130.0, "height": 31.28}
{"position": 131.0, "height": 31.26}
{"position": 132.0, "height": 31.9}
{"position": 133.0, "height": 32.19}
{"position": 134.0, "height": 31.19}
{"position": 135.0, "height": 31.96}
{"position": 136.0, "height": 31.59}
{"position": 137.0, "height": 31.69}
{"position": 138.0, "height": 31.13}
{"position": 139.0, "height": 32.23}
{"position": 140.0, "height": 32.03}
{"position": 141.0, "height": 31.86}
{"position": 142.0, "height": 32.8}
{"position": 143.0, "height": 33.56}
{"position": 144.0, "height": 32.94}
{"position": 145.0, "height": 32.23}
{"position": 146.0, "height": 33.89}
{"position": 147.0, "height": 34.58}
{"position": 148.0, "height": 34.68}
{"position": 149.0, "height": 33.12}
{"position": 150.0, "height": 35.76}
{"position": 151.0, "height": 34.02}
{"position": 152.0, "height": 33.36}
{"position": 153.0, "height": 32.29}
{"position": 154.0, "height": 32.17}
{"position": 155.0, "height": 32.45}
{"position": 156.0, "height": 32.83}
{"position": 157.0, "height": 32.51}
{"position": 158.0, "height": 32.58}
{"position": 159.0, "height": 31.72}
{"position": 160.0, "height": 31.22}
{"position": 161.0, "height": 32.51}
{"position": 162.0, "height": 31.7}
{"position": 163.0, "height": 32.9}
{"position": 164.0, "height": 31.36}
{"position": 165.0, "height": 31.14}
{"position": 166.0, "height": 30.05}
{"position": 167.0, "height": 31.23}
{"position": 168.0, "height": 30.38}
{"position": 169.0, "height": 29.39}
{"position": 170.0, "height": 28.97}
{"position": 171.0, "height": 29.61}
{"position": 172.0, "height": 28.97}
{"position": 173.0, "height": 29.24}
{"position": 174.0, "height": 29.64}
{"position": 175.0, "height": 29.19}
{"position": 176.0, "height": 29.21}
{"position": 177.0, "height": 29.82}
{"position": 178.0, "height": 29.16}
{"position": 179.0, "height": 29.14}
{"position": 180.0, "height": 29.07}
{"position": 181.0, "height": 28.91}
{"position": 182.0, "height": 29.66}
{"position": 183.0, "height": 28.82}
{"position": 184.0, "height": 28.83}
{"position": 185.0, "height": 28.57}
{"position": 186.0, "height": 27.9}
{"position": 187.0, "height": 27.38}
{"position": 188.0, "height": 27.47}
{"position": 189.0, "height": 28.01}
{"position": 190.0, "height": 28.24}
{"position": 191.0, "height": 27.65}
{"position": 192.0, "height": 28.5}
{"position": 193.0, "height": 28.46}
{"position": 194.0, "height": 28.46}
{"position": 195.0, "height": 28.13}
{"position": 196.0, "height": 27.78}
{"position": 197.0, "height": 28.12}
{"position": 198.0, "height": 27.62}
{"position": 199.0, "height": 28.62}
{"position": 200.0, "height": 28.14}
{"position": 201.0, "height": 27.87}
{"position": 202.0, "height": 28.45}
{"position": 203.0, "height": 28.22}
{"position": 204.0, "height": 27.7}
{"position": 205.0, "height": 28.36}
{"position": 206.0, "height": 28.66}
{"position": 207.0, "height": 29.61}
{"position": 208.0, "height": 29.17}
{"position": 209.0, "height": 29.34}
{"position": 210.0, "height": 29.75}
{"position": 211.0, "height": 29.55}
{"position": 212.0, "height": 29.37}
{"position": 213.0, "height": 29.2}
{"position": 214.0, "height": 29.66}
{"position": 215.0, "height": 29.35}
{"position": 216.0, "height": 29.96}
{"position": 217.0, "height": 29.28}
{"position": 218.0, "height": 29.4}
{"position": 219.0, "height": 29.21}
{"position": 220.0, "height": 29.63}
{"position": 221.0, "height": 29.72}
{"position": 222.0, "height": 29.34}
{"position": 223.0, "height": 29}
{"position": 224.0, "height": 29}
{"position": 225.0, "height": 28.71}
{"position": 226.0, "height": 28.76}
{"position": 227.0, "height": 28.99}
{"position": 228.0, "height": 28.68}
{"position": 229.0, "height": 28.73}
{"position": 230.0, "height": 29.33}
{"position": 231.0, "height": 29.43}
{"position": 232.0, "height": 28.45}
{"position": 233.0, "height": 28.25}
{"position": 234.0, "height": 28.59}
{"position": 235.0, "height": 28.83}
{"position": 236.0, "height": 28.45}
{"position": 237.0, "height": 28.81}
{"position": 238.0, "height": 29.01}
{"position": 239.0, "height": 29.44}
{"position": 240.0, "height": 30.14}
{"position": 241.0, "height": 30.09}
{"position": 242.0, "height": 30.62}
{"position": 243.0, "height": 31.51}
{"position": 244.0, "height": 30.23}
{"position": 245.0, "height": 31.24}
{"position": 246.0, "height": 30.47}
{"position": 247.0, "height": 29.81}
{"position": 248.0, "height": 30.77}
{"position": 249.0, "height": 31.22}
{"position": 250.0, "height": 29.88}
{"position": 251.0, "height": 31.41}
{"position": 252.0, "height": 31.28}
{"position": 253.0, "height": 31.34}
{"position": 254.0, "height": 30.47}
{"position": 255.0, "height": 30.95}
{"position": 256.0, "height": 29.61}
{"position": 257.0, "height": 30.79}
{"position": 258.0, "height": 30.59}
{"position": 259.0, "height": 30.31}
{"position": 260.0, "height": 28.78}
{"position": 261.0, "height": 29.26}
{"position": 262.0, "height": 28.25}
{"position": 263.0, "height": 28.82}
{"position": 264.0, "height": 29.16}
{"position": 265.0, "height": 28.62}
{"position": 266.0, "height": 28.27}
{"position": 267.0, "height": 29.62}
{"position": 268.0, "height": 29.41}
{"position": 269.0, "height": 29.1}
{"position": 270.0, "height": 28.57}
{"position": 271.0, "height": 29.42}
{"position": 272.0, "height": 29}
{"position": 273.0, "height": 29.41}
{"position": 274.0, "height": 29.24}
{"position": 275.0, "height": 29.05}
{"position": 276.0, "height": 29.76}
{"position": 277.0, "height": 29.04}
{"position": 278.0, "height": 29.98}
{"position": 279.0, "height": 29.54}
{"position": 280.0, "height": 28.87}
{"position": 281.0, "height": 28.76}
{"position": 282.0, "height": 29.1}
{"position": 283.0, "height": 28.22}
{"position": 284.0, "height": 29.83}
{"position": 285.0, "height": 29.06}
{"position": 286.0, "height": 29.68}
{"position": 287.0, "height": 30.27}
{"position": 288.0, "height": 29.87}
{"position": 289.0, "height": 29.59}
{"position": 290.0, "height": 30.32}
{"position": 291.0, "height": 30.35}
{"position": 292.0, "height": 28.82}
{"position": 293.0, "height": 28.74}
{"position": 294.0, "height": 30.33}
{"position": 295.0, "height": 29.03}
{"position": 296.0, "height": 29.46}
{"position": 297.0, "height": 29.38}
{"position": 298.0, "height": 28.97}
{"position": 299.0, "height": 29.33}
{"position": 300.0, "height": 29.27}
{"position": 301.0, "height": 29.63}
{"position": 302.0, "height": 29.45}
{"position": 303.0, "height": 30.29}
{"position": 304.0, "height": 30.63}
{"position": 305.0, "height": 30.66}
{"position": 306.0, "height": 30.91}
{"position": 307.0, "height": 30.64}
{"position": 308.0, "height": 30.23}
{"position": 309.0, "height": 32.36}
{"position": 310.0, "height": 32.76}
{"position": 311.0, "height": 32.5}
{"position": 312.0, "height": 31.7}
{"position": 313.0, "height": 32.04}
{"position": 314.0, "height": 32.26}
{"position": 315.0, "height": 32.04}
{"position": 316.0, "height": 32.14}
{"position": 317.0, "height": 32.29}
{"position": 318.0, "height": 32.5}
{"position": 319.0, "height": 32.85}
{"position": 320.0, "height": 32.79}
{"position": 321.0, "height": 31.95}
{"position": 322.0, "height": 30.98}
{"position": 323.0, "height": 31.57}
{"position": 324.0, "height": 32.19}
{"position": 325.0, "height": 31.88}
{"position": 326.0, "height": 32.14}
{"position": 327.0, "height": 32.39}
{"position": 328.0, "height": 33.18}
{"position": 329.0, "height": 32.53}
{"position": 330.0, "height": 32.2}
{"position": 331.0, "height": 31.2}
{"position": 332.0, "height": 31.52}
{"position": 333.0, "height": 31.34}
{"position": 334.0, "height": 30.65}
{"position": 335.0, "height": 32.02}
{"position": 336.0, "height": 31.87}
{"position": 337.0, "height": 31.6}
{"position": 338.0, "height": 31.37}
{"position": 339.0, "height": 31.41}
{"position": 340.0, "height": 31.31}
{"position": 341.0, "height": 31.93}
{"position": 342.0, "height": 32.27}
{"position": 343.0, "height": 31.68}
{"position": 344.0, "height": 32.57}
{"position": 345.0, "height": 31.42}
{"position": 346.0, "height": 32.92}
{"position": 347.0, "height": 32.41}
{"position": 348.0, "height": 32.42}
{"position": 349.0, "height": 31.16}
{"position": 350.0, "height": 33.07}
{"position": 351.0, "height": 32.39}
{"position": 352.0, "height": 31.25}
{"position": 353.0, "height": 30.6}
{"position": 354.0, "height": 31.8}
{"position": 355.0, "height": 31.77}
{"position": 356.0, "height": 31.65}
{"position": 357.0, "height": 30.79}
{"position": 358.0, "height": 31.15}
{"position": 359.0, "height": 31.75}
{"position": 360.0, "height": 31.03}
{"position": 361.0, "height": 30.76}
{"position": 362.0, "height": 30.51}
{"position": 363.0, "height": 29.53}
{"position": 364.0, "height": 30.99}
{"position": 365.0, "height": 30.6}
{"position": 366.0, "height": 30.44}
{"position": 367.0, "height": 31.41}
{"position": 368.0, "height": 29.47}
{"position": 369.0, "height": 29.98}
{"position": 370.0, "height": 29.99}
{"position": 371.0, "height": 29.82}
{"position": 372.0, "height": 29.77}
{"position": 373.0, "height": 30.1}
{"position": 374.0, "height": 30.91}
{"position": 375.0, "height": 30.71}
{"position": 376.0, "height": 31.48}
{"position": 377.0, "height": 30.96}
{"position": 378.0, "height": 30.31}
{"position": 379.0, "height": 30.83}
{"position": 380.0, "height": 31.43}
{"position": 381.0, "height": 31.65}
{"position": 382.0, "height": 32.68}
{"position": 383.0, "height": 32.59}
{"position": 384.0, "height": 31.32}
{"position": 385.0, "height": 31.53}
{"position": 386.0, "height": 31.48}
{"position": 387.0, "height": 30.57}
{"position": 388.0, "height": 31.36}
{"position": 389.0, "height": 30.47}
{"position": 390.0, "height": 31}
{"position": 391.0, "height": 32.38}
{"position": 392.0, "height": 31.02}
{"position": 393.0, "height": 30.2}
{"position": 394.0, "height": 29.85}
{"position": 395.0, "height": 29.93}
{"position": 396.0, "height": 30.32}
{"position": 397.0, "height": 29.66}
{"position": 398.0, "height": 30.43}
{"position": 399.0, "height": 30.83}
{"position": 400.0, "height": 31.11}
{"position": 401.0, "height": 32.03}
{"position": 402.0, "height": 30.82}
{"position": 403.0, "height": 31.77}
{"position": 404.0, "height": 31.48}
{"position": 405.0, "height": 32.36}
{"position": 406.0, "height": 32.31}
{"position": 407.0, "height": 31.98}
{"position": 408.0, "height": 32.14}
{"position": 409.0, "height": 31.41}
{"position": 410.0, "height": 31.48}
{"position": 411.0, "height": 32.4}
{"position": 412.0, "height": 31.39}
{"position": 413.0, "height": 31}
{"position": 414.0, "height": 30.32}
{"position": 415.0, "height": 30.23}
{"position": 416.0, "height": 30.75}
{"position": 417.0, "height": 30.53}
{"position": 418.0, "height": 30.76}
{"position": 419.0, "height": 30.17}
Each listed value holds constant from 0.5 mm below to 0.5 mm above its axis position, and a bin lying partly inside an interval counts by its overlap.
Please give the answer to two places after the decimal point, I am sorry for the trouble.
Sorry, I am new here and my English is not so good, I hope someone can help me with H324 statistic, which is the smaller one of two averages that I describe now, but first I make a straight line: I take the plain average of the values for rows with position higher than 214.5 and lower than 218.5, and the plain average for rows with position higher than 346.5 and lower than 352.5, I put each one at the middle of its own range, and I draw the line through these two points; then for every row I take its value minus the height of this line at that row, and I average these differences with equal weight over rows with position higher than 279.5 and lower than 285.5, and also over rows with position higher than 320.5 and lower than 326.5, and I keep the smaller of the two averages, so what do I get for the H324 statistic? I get -1.82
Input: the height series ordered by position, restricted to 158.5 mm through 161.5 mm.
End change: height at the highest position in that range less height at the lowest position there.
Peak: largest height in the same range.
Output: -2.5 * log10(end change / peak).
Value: 4.0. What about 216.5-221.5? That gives 4.6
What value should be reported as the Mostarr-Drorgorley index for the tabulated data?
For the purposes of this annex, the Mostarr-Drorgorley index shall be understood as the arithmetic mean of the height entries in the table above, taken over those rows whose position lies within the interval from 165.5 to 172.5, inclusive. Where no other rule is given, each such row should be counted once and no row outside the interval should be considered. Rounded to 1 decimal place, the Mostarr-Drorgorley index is 29.8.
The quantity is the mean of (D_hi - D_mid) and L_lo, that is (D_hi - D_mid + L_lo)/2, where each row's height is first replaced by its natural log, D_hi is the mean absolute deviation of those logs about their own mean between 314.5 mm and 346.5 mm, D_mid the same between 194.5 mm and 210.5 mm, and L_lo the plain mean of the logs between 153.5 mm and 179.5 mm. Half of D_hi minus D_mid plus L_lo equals 1.71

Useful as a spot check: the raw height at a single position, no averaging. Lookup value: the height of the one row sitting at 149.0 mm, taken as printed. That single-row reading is 33.12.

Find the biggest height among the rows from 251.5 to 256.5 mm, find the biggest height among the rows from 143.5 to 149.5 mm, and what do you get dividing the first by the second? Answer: 0.90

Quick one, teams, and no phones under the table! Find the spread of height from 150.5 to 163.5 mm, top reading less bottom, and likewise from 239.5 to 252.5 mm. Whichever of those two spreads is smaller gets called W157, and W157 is 1.70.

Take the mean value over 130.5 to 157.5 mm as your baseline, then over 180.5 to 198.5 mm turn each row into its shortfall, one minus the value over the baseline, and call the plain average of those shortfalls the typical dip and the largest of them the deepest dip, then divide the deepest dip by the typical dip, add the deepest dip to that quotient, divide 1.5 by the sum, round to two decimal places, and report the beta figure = 1.10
